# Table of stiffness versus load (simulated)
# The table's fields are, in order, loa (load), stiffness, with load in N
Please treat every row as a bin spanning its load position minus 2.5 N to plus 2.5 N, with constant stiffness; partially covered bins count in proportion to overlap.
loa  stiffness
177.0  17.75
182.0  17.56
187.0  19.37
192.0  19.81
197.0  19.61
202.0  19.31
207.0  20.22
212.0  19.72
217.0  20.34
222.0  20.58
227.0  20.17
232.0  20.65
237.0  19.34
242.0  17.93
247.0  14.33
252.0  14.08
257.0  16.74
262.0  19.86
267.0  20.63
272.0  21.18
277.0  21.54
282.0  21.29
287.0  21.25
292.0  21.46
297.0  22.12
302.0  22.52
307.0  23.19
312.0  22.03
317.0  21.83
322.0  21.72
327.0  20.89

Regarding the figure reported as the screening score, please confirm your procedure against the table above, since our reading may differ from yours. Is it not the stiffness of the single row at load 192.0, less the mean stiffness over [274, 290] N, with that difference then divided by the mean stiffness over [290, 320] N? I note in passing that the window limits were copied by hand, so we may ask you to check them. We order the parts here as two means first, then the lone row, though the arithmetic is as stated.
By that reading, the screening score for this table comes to -0.07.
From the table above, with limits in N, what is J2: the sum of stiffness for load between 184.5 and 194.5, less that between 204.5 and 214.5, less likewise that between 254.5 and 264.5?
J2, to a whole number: -37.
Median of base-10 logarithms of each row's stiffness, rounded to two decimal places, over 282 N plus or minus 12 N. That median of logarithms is 1.33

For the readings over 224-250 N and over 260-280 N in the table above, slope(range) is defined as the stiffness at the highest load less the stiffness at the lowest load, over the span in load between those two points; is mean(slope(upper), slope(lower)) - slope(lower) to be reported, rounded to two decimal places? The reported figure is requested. 0.20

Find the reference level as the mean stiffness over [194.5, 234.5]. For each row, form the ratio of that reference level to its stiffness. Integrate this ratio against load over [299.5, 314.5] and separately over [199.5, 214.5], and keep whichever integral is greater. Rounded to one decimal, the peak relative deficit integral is 15.3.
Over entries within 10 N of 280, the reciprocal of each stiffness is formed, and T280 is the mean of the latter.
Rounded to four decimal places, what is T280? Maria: 0.0469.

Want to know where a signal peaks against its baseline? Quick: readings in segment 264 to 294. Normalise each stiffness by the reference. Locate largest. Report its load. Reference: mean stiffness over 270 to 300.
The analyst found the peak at 277.0 N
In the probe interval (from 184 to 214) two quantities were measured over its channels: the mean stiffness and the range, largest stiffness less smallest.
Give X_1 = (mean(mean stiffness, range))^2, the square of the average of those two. 106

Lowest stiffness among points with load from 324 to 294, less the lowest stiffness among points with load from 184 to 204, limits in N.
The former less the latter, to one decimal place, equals 2.4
